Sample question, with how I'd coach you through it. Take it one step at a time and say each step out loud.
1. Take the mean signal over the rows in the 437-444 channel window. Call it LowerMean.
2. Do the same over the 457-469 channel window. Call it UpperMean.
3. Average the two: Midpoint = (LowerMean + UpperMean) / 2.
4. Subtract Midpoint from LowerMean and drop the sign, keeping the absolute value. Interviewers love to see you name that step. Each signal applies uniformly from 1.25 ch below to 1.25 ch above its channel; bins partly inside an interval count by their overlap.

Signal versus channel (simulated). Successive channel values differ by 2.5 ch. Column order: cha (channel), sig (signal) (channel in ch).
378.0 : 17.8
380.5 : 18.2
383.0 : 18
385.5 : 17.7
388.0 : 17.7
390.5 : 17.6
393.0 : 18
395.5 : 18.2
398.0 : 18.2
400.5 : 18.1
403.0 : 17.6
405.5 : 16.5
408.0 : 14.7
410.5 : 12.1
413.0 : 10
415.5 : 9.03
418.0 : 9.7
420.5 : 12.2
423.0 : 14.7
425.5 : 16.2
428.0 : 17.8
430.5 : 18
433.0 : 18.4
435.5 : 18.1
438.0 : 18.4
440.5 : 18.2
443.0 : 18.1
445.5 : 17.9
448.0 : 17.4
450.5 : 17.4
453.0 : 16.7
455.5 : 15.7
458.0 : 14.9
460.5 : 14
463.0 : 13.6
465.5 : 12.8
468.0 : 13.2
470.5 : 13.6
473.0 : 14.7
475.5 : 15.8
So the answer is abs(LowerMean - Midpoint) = 2.3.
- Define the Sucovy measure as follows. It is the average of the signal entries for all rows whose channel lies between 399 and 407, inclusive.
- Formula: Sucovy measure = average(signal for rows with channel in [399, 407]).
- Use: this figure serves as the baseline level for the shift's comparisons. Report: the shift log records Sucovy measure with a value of 17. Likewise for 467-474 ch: 14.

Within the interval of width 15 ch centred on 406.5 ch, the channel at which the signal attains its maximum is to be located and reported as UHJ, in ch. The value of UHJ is 400.5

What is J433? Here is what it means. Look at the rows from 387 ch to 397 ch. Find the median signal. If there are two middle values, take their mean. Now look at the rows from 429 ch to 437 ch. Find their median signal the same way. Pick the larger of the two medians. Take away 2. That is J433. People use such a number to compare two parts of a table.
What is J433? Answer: 16.1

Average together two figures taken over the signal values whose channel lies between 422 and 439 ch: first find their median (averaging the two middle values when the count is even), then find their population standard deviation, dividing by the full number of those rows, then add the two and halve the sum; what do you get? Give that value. 9.6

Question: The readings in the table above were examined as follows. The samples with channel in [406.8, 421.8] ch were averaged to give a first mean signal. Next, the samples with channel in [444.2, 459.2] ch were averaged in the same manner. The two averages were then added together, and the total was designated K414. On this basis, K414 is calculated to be 28.0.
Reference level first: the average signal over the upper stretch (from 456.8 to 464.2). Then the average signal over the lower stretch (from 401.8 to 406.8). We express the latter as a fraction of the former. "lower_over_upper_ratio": 1.2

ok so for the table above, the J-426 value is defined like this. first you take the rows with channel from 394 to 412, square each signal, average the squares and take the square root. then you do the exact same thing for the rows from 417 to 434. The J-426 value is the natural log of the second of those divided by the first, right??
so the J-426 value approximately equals -0.1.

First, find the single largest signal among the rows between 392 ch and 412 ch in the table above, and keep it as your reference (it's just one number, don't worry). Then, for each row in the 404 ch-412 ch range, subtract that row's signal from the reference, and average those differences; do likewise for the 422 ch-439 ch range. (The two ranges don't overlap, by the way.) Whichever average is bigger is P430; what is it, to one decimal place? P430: 3.8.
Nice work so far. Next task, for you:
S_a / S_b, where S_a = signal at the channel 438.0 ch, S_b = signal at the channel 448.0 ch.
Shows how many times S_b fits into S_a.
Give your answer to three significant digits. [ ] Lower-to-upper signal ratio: 1.06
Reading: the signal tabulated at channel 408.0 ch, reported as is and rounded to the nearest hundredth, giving 14.70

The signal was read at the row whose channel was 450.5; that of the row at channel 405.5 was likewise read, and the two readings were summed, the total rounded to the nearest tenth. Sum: 33.9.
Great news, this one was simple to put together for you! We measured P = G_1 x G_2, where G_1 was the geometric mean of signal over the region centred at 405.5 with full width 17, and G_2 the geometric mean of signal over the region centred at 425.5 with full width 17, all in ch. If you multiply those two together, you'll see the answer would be 224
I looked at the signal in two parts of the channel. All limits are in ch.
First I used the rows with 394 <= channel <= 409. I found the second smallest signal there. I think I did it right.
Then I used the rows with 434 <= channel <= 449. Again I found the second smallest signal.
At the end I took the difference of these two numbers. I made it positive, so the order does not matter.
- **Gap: 1.4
